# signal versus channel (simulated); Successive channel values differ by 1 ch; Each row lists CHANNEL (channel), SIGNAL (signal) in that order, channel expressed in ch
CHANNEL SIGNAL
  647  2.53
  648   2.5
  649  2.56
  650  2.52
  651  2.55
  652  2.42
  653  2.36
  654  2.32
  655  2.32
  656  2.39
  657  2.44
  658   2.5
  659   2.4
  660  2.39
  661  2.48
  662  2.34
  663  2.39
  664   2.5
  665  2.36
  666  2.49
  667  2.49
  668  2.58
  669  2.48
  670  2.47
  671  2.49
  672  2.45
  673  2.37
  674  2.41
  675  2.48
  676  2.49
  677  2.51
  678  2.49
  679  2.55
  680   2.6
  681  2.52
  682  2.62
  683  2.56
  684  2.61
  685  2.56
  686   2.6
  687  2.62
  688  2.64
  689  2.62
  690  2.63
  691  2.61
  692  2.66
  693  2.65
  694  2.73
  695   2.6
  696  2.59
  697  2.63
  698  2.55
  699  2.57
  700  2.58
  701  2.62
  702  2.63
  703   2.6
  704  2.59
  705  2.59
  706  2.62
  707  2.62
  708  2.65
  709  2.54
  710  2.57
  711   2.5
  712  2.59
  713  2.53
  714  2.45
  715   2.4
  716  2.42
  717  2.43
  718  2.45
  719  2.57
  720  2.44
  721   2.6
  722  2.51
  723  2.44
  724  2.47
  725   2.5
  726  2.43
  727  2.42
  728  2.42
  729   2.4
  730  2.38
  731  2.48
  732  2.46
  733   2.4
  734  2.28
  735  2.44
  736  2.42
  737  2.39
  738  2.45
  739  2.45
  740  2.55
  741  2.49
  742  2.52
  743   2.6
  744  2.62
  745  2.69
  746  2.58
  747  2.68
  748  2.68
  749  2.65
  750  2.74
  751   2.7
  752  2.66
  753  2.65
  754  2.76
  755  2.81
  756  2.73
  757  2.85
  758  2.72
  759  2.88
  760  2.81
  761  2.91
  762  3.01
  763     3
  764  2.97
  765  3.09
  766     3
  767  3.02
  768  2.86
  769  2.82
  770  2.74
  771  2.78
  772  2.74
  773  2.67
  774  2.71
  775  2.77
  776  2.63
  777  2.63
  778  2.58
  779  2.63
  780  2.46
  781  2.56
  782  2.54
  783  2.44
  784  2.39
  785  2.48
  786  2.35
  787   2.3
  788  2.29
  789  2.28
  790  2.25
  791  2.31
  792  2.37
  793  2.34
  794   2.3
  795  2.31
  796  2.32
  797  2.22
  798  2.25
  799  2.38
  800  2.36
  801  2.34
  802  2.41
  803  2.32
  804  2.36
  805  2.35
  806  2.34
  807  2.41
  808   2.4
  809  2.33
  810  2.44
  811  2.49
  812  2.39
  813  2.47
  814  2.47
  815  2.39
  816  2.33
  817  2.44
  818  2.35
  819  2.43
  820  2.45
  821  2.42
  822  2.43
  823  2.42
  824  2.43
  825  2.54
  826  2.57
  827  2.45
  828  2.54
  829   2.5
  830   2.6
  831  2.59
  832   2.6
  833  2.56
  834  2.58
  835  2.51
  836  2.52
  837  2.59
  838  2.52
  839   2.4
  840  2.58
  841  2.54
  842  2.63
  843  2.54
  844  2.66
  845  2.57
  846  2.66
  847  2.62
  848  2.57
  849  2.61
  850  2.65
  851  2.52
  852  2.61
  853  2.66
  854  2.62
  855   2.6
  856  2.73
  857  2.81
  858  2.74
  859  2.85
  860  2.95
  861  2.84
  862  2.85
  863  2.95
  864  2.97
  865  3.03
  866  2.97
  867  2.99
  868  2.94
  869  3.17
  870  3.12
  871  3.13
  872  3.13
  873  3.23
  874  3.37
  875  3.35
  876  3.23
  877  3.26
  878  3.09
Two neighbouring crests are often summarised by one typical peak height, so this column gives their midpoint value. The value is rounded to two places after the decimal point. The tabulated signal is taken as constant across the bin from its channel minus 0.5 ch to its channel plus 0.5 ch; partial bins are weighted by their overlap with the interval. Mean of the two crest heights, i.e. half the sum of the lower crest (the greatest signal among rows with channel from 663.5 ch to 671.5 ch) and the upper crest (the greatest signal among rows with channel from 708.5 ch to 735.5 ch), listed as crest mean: 2.59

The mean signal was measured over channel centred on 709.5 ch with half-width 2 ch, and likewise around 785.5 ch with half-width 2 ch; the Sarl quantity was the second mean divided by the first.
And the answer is 0.93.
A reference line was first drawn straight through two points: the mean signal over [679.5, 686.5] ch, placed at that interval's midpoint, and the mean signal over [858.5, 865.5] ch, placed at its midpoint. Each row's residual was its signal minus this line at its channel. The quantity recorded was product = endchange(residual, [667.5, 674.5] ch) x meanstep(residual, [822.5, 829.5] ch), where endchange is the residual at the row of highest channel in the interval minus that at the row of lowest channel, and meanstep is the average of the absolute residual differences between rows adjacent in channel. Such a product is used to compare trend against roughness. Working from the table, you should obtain -0.012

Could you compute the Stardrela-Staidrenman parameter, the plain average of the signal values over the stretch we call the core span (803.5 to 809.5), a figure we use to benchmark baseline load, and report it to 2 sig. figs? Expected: 2.4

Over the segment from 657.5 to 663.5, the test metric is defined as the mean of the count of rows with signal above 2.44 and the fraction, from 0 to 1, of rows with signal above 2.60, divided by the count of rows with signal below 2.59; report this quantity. 0.17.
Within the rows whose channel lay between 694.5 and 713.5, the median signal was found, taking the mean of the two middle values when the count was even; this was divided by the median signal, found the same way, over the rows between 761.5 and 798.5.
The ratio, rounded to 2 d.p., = 1.01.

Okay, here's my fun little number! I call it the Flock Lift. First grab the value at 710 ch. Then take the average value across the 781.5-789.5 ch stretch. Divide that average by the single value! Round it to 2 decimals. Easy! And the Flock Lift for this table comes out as 0.93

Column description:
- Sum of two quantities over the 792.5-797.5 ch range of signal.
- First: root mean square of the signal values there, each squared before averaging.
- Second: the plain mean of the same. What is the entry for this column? 4.6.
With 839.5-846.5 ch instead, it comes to 5.2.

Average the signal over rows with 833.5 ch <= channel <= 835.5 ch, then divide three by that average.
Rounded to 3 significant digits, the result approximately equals 1.18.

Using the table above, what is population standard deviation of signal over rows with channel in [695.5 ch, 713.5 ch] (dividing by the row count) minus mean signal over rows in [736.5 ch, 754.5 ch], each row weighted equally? -2.57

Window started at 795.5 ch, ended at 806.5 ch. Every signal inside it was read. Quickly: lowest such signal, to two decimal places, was 2.22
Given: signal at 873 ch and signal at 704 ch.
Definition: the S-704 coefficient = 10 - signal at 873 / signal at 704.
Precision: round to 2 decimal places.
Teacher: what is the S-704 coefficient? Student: 8.75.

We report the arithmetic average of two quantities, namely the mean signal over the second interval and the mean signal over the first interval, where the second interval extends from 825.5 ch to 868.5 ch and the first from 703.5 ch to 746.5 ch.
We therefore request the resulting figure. 2.58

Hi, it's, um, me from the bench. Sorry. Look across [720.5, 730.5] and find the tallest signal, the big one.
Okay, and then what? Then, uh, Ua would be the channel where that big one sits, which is 721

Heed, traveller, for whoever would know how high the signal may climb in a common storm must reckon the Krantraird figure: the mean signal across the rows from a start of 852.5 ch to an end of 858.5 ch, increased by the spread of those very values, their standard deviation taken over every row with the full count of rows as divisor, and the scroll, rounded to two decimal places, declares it 2.77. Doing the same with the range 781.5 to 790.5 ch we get 2.46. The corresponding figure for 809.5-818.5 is 2.47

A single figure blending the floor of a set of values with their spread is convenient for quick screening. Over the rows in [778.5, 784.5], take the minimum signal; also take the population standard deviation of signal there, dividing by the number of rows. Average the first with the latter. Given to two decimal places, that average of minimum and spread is 1.24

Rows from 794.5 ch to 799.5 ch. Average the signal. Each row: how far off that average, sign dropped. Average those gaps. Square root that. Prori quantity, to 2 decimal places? 0.22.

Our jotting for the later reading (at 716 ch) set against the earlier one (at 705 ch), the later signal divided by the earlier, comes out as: 0.93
